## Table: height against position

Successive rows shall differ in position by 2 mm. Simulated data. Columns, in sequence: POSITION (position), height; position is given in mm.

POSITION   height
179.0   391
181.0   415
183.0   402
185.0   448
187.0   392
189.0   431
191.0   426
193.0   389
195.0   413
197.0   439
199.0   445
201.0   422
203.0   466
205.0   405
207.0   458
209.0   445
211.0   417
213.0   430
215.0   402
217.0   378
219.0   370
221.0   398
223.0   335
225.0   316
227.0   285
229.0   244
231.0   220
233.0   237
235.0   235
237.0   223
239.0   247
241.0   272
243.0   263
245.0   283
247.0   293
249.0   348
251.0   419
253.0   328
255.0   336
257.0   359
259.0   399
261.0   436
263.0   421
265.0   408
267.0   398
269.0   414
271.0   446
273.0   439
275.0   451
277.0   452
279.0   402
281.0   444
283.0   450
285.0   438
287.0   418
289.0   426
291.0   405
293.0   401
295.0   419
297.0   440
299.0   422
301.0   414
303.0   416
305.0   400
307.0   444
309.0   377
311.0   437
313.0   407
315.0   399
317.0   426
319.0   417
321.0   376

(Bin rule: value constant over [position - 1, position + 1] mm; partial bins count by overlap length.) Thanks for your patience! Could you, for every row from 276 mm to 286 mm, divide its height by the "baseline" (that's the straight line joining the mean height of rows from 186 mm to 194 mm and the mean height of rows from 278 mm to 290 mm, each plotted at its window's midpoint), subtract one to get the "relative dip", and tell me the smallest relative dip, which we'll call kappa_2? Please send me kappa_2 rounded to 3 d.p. -0.062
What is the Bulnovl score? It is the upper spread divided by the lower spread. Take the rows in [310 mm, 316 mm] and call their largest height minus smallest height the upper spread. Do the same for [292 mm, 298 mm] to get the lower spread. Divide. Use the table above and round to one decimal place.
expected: 1.0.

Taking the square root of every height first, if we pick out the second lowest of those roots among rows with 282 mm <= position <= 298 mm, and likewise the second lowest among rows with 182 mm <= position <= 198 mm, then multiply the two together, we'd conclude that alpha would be 398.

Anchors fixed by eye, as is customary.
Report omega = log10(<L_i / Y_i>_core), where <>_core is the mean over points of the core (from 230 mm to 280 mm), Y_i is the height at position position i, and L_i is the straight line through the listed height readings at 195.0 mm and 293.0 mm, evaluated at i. 0.092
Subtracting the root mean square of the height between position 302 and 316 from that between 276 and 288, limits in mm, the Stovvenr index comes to 22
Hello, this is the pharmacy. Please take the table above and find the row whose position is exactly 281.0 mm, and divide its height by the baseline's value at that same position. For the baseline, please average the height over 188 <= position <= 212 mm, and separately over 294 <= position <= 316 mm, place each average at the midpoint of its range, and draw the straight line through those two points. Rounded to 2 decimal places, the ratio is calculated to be 1.06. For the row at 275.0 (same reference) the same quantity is 1.07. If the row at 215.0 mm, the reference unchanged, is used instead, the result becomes 0.94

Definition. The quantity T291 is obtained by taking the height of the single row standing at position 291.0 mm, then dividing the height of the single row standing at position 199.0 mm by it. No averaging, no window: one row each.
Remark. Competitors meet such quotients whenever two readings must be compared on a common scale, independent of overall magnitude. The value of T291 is 1.10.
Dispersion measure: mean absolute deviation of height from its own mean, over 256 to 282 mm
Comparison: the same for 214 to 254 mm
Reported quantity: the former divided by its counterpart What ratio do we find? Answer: 0.40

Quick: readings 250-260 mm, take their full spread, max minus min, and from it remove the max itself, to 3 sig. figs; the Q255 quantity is -328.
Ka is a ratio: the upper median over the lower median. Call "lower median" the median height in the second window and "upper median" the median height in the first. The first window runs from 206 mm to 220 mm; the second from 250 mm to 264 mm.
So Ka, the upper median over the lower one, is 1.05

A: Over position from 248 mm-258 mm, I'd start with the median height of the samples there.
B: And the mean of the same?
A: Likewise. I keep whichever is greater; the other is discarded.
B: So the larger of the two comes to 358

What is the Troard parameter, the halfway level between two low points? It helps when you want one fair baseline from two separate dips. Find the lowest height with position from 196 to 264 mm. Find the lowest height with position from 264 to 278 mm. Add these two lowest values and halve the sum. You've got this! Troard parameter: 309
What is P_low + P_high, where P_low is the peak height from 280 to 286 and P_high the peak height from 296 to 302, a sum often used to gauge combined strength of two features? 890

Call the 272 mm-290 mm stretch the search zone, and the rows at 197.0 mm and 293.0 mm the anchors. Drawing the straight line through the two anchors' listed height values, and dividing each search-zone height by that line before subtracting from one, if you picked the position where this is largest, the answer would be 279.0 mm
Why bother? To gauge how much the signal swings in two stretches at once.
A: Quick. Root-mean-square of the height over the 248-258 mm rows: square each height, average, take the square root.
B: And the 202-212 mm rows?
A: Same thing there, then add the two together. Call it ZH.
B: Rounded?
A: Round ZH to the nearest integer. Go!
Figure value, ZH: 798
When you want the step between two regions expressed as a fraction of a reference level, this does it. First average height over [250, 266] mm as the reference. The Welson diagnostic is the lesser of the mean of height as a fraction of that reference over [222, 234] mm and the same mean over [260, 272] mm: 0.70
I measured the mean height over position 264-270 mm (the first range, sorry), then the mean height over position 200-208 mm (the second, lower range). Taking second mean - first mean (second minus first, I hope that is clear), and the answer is 31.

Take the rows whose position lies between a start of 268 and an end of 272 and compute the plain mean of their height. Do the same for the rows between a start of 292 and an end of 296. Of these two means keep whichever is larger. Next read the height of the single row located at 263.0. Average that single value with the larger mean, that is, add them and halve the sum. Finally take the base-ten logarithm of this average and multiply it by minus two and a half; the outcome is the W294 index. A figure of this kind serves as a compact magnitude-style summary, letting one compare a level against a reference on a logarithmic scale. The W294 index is -6.57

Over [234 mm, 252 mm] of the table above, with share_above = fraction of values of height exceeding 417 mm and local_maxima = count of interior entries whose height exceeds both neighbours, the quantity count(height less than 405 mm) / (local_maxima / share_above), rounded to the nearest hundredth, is 0.89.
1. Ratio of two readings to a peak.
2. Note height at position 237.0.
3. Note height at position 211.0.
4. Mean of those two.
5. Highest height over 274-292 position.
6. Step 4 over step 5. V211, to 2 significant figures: 0.71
